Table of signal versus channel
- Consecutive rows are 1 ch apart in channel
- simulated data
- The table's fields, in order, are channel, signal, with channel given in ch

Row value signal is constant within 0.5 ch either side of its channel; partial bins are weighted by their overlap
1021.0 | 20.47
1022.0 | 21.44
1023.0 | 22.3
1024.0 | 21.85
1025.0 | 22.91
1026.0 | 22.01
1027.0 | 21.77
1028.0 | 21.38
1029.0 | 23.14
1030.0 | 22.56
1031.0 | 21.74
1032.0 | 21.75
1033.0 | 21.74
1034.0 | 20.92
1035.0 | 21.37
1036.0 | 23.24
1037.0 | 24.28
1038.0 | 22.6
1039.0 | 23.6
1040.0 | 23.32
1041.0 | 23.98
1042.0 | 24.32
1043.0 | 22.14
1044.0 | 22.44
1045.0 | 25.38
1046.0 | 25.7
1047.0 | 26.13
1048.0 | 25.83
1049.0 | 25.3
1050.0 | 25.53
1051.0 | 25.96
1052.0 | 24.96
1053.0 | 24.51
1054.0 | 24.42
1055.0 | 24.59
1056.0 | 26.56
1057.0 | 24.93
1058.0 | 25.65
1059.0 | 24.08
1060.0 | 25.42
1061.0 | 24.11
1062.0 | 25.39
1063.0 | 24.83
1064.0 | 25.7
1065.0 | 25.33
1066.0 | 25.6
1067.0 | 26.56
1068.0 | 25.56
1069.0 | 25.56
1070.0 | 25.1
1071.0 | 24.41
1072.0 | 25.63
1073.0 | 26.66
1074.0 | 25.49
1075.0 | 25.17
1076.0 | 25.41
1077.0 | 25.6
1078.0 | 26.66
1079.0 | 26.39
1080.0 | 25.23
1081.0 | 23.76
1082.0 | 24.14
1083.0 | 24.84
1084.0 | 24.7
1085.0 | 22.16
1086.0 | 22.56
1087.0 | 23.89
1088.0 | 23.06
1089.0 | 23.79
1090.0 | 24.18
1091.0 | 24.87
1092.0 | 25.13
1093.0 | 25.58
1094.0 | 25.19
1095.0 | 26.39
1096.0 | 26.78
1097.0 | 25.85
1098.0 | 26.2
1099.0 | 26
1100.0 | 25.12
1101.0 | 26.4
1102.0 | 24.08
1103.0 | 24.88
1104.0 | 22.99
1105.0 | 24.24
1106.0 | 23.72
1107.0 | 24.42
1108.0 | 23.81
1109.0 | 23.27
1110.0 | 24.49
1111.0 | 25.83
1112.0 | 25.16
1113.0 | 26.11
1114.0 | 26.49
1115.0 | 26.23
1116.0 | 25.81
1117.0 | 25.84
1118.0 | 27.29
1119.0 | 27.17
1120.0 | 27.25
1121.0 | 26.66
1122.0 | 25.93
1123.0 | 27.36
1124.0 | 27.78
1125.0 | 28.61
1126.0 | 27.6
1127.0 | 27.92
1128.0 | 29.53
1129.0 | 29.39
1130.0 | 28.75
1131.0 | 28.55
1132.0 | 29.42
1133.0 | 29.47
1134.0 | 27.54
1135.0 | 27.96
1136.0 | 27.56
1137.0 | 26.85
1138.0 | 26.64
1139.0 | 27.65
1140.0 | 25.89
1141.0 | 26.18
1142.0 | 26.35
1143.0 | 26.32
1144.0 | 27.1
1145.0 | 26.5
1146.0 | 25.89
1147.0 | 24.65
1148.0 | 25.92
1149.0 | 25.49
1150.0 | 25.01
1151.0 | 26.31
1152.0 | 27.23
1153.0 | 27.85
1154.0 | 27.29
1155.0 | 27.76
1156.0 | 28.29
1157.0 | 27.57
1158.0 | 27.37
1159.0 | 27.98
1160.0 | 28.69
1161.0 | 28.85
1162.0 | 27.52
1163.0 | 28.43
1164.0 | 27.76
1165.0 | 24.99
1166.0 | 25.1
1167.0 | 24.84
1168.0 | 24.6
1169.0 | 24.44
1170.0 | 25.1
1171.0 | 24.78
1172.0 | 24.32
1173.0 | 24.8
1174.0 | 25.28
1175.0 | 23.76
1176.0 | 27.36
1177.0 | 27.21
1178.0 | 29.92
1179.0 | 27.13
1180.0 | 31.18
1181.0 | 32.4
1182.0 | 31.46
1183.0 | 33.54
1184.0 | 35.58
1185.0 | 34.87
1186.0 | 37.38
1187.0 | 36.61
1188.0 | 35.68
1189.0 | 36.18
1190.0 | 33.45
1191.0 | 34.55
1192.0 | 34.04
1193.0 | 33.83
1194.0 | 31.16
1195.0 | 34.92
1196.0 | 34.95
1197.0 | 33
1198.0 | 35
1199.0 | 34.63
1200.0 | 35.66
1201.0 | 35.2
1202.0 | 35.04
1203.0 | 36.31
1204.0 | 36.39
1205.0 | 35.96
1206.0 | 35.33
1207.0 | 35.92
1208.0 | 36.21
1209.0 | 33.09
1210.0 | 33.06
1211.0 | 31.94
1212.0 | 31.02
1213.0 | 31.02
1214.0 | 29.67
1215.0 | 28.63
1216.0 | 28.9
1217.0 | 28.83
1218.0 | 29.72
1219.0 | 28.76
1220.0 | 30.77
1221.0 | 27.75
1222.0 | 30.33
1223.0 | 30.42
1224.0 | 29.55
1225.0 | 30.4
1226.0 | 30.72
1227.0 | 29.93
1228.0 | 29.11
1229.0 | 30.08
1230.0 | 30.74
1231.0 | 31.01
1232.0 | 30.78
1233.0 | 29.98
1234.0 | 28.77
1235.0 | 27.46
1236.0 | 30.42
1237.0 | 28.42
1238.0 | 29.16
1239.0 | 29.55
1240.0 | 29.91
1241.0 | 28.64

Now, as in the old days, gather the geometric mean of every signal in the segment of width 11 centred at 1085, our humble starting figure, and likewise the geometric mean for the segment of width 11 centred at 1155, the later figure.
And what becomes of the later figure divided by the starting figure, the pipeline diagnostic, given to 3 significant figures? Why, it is 1.15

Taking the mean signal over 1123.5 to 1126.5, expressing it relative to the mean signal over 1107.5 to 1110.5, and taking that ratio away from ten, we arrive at 8.83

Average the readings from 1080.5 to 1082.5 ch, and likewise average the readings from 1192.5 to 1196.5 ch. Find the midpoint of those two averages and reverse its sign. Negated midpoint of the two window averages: -28.8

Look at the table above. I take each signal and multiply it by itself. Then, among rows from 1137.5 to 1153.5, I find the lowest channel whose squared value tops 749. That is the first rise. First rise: 1139.0 ch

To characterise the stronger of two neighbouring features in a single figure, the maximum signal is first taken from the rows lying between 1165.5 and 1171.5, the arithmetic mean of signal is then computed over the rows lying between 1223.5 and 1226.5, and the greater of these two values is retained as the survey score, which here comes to 30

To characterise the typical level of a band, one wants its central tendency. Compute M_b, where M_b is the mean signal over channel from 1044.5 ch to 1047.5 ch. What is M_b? 25.7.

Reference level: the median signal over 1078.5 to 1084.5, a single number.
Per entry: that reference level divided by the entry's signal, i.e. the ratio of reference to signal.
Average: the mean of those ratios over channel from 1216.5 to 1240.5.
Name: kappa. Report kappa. 0.84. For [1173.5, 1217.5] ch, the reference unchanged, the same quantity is 0.76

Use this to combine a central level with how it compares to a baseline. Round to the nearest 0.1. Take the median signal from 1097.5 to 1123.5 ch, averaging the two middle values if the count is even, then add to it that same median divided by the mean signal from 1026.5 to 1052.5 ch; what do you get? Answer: 26.9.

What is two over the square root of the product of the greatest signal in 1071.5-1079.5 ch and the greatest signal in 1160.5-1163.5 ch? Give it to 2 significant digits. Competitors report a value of 0.072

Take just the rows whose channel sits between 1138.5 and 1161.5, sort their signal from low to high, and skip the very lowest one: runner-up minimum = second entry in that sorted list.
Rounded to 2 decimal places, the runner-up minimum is 25.01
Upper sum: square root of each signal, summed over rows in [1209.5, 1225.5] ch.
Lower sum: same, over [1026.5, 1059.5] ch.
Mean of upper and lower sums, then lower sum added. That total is 285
